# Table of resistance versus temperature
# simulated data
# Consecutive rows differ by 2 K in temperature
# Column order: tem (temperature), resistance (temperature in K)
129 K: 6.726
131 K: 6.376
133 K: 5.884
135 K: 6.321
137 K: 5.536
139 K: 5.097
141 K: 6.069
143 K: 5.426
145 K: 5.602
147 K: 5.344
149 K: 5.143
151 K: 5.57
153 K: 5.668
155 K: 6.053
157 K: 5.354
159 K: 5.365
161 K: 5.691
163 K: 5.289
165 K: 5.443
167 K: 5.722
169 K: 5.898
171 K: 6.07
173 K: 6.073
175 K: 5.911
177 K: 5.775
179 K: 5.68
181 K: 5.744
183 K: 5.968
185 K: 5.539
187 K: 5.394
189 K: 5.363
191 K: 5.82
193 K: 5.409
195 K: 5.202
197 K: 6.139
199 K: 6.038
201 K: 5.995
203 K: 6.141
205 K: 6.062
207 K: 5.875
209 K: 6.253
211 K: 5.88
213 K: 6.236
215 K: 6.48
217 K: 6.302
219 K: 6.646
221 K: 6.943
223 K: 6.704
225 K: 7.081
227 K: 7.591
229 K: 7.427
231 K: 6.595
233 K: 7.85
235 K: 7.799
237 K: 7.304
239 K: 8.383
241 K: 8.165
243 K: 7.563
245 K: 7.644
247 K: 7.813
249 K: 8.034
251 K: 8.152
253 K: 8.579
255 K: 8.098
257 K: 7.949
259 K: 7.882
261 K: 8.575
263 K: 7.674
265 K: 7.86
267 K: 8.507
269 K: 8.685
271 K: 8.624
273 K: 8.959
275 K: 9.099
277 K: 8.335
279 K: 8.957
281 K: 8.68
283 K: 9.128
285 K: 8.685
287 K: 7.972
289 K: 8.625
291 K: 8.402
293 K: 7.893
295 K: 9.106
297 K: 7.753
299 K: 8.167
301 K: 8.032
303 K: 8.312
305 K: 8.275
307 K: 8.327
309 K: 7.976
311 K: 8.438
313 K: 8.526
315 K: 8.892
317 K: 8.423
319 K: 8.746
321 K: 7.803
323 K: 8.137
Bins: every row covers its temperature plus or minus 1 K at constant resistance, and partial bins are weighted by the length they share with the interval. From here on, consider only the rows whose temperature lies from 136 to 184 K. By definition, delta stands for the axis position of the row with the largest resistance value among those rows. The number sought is 173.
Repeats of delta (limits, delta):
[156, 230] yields 227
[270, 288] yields 283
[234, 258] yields 253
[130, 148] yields 131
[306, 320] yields 315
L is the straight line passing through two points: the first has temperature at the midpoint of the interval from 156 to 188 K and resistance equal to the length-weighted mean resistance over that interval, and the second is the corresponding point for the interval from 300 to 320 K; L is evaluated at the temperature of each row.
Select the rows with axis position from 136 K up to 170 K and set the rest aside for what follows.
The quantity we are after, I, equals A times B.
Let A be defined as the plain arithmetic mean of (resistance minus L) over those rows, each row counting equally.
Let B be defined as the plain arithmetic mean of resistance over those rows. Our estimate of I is 1.3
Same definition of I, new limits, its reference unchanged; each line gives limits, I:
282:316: 1.7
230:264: 5.8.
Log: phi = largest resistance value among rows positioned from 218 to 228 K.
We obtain 7.591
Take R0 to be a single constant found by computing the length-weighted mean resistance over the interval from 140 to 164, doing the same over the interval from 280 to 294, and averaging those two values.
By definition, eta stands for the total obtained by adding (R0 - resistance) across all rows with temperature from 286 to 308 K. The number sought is -14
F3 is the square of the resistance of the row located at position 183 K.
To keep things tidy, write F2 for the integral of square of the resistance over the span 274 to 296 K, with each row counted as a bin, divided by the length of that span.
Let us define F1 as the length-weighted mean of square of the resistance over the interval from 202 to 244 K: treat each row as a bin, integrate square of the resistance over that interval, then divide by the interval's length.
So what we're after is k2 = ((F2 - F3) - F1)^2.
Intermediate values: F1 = 48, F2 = 75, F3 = 36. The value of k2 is 90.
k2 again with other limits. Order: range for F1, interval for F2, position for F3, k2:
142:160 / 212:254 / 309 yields 1505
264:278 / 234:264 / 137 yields 1658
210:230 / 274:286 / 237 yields 446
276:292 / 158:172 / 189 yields 5030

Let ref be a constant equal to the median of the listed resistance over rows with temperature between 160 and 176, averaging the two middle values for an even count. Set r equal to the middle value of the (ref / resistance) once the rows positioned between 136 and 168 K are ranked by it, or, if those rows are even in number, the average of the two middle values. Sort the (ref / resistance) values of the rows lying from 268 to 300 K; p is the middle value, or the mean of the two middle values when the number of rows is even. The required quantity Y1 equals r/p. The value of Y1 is 1.58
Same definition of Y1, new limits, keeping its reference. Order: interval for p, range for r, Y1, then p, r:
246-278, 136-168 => 1.50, 0.70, 1.06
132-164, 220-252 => 0.73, 1.05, 0.76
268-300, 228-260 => 1.10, 0.67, 0.74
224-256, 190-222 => 1.28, 0.74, 0.95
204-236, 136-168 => 1.21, 0.88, 1.06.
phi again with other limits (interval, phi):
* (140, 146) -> 6.069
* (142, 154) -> 5.668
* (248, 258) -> 8.579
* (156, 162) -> 5.691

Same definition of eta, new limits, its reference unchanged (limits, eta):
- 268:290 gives -19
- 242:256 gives -7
